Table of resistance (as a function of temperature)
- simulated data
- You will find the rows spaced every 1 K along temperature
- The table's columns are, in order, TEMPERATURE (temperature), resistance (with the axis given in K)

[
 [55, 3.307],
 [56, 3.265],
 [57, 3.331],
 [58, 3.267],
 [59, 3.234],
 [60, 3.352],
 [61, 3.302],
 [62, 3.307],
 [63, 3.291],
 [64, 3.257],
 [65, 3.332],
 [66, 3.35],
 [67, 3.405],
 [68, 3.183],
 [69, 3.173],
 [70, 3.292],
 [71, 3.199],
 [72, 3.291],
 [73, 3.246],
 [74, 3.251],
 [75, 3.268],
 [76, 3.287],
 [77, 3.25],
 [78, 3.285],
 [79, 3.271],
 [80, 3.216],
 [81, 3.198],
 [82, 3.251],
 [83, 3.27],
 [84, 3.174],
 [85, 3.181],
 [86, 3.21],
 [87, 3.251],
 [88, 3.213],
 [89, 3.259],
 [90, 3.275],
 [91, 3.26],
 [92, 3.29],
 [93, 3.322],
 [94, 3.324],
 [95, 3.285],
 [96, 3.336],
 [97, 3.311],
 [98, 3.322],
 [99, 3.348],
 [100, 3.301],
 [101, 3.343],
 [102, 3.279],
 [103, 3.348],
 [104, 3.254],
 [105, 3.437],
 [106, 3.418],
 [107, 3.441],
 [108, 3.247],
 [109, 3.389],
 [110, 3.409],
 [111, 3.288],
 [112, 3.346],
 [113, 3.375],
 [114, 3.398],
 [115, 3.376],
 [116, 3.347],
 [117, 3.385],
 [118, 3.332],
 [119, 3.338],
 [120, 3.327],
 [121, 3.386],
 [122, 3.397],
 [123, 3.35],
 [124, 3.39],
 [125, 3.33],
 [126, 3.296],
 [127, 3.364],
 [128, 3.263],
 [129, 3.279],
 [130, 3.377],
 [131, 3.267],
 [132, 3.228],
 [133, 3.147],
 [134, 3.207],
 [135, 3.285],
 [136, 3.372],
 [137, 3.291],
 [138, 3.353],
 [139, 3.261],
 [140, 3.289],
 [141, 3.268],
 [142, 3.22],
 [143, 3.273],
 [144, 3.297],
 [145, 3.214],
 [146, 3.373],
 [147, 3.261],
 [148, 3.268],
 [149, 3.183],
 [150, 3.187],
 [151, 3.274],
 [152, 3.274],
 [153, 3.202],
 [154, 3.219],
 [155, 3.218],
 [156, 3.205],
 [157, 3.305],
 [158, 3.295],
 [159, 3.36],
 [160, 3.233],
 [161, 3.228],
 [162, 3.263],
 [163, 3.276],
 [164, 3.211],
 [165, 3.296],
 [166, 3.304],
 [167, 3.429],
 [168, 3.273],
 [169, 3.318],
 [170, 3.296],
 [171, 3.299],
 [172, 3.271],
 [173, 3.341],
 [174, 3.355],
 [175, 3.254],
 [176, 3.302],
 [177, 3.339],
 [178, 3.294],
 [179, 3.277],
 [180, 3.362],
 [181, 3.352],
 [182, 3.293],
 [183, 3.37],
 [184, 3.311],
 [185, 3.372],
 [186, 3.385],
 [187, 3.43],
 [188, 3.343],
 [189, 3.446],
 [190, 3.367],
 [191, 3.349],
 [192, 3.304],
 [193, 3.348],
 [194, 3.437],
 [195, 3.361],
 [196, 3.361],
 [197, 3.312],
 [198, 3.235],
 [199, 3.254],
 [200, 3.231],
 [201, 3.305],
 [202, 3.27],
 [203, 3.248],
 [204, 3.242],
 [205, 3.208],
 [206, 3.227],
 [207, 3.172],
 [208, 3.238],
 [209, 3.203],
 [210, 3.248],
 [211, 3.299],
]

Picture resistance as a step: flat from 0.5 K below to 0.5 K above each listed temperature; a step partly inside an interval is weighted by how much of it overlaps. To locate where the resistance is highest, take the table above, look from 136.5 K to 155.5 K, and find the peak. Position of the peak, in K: 146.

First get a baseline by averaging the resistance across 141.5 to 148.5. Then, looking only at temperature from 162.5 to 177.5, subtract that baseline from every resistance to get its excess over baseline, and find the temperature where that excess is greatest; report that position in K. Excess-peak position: 167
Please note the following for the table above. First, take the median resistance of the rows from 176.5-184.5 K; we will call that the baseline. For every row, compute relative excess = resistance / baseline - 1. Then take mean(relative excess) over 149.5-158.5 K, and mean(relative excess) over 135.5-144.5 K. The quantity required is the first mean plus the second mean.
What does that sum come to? -0.035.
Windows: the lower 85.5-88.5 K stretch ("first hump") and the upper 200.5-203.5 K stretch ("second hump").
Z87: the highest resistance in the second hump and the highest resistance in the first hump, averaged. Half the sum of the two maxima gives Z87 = 3.28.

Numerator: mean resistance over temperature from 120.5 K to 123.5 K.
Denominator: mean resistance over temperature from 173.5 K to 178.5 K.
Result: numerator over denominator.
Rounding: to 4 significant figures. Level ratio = 1.021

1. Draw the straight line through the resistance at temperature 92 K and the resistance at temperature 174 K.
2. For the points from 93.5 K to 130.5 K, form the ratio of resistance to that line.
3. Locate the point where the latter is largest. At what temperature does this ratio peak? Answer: 107 K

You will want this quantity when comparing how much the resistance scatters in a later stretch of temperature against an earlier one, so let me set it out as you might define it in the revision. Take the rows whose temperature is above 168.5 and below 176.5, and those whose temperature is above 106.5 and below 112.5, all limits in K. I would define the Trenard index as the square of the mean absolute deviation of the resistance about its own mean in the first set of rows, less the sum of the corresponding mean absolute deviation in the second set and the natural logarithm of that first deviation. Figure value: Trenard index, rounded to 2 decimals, 3.62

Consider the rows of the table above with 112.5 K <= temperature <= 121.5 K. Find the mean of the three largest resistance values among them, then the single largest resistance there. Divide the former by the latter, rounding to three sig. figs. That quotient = 0.998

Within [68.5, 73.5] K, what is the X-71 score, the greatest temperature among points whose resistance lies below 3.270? 73 K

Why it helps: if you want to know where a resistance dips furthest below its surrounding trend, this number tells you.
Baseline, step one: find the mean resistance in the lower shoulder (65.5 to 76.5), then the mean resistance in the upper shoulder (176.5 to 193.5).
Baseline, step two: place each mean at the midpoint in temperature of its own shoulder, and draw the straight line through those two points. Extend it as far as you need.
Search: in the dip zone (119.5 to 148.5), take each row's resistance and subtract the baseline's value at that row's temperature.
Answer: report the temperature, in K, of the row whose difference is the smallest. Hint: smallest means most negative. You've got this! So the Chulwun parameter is 133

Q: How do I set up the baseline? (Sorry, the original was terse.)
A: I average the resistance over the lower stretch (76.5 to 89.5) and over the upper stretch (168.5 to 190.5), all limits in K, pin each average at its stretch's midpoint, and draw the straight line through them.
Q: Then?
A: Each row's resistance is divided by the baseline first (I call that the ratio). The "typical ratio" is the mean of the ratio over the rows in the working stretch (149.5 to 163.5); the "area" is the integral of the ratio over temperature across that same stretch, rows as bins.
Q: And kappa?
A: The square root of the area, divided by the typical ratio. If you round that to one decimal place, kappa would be 3.8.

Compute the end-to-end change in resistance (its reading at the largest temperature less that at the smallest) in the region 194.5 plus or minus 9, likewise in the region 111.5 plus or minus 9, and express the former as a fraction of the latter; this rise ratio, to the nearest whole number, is 7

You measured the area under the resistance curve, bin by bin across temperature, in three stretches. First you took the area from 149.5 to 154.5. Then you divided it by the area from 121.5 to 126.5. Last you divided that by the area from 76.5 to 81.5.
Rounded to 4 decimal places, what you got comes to 0.0594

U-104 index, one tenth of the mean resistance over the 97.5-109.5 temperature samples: 0.334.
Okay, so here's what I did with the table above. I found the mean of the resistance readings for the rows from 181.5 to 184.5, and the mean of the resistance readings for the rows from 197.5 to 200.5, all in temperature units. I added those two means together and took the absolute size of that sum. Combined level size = 6.56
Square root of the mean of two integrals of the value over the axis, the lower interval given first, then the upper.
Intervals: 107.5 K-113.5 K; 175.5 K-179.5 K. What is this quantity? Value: 4.1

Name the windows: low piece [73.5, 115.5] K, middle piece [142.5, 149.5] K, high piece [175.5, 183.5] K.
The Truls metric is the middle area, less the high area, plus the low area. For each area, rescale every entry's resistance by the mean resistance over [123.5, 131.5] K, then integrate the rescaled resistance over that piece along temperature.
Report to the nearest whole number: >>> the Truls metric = 41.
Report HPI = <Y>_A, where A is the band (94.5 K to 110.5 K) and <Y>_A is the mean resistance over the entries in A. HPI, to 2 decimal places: 3.34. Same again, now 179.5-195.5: 3.36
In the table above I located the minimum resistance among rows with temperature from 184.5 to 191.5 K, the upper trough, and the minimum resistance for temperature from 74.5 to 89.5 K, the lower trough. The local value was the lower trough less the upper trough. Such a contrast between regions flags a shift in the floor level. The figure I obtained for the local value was -0.17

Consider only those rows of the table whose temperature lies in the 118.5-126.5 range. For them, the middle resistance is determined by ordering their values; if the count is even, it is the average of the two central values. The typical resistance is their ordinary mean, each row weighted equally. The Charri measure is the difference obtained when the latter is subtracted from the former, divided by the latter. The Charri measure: -0.0023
